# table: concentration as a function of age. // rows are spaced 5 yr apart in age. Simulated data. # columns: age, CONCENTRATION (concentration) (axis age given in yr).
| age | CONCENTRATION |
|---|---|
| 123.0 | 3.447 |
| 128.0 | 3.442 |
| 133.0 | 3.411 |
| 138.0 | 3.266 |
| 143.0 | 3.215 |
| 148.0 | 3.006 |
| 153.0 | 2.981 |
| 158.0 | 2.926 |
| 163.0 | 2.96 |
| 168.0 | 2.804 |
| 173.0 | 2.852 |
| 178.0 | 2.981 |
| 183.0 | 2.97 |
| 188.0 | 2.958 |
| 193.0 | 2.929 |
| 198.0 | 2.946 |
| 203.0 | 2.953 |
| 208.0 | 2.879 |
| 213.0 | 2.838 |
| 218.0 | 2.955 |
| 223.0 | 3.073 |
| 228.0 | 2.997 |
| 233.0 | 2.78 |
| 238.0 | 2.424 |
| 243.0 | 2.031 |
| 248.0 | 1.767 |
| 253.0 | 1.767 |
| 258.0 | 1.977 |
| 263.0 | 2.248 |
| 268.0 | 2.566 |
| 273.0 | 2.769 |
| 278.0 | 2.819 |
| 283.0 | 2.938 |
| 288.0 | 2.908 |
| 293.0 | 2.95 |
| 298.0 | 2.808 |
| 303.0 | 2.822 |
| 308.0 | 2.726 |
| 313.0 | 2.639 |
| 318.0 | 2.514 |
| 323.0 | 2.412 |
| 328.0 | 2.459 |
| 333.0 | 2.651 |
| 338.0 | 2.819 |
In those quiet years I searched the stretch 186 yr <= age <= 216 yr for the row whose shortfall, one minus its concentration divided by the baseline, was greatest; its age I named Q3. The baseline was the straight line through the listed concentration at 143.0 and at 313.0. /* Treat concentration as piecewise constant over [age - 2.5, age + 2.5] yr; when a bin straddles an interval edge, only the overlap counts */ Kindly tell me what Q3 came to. 213.0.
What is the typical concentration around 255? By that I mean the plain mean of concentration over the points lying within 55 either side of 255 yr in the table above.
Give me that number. 2.64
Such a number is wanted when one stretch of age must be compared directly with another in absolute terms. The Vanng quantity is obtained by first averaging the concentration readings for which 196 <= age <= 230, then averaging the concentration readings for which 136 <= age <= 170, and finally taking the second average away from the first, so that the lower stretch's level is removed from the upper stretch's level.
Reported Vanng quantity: -0.1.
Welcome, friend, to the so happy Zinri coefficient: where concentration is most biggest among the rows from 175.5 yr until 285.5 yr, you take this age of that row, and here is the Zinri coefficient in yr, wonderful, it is 223.0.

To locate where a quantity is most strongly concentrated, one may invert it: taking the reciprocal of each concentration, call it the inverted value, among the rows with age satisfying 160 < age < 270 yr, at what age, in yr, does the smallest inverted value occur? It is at 223.0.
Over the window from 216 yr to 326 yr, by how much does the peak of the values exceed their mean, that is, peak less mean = 0.5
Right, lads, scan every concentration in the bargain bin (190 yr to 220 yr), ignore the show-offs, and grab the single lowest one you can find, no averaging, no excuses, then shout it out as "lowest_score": 2.838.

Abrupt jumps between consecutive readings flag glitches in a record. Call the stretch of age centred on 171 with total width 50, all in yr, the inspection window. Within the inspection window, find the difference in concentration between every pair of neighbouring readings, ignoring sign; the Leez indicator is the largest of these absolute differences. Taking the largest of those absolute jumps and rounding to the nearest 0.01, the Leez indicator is 0.16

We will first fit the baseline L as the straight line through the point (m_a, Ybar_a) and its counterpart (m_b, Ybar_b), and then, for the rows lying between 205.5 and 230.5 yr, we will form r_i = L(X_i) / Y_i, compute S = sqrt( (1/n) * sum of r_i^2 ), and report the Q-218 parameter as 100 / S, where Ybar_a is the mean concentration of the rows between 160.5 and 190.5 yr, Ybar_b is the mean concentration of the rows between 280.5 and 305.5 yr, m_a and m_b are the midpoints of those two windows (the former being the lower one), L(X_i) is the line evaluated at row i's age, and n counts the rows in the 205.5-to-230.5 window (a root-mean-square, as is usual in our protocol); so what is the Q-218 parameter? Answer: 101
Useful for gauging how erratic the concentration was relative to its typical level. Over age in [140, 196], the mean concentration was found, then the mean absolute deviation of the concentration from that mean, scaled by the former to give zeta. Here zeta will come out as 0.021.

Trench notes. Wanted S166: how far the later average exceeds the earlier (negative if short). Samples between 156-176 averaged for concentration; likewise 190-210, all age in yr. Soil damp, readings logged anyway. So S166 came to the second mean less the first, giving 0.04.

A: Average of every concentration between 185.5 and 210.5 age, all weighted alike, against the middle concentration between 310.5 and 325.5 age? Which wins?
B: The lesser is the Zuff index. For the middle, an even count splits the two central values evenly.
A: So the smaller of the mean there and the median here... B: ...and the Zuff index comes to 2.5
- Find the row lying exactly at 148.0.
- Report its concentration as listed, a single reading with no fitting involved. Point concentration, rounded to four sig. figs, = 3.006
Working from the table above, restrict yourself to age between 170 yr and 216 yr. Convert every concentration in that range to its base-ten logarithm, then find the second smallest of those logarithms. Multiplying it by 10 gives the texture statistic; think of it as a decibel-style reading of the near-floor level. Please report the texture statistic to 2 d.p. 4.55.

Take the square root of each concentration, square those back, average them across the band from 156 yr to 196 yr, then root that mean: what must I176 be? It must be 1.71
